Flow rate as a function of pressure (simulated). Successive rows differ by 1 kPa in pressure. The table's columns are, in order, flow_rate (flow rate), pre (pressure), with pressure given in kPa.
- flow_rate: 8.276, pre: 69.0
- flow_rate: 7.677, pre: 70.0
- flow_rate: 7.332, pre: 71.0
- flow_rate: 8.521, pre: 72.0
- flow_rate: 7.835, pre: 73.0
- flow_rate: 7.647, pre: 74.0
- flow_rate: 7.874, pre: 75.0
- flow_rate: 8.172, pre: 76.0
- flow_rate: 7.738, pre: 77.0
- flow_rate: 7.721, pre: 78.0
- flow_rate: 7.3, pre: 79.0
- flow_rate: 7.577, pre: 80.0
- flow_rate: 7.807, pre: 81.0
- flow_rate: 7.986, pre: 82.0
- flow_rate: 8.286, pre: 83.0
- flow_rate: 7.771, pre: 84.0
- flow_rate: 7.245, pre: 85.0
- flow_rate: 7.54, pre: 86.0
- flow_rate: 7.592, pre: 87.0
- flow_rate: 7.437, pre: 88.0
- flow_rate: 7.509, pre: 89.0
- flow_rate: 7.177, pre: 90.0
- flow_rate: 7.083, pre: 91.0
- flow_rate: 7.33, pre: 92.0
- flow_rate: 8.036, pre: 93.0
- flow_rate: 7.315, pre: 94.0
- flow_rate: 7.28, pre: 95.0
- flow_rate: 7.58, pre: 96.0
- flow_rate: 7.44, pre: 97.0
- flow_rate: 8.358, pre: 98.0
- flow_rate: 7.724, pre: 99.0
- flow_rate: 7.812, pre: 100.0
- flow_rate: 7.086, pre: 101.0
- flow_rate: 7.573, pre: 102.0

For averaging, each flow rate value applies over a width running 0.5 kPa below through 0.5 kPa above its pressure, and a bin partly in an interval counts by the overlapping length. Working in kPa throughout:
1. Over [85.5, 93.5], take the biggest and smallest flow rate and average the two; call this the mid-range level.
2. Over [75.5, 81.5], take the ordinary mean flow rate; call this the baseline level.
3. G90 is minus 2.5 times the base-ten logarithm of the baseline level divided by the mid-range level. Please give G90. -0.02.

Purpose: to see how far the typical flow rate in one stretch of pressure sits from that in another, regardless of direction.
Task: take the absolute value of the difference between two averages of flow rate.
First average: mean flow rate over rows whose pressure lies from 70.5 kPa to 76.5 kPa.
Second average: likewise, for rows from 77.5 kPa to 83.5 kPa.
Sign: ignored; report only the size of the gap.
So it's 0.12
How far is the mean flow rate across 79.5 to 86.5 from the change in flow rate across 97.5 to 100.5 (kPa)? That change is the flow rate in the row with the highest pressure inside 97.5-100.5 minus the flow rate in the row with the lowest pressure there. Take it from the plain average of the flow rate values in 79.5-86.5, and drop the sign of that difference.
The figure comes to 8.3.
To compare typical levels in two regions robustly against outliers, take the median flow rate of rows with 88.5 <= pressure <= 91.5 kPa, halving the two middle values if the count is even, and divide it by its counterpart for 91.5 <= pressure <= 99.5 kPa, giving 0.96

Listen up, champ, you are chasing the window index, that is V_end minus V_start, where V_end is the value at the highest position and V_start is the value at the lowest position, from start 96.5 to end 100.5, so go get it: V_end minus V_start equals 0.37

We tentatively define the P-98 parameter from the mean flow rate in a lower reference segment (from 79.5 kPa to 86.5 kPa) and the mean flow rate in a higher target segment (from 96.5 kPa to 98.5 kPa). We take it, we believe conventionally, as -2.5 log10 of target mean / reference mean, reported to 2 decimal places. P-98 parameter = -0.02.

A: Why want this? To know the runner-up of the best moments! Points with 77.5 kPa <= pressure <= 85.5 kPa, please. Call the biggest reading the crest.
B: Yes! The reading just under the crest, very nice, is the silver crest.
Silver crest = 7.986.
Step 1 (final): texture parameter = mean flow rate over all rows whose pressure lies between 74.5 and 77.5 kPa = 7.9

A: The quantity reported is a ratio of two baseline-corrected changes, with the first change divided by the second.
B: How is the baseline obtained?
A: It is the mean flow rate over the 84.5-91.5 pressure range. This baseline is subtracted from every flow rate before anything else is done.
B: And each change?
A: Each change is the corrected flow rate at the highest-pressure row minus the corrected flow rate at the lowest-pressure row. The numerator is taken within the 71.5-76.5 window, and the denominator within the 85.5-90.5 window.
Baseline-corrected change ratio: 1.0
